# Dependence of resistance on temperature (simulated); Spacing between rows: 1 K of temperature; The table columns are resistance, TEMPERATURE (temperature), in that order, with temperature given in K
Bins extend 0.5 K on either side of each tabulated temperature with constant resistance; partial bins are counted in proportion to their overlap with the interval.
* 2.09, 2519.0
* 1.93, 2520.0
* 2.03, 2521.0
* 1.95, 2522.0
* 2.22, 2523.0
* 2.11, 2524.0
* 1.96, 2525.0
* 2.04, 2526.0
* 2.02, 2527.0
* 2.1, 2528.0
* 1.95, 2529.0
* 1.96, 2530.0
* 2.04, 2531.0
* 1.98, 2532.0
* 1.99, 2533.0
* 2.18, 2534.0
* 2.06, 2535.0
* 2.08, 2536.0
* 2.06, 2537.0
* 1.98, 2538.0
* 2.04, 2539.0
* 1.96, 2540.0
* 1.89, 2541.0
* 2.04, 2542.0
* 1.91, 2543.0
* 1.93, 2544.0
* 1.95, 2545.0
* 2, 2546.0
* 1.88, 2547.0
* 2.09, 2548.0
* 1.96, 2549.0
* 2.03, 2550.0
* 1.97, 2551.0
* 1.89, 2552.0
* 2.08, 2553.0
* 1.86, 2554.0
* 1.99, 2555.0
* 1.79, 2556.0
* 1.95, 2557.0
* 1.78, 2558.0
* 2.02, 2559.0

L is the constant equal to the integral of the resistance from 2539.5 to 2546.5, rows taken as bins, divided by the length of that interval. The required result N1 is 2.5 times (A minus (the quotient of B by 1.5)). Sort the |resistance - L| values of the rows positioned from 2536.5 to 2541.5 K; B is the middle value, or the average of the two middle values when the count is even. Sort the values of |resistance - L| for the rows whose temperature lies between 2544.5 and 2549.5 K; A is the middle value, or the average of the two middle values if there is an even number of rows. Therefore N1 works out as 0.01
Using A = 0.046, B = 0.06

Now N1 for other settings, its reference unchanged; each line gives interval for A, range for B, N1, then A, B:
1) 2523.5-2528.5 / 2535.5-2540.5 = 0.07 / 0.086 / 0.09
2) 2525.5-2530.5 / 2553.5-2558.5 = 0.01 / 0.066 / 0.09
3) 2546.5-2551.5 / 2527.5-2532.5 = 0.14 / 0.074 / 0.03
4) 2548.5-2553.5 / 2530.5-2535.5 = 0.02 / 0.064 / 0.09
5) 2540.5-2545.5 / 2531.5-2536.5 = -0.07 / 0.044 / 0.11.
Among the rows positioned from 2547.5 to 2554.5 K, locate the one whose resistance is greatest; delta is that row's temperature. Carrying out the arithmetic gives 2548.0 K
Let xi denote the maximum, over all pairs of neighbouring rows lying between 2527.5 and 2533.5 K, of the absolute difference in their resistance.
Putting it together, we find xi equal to 0.15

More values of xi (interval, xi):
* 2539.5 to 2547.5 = 0.15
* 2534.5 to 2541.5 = 0.08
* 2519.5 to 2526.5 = 0.27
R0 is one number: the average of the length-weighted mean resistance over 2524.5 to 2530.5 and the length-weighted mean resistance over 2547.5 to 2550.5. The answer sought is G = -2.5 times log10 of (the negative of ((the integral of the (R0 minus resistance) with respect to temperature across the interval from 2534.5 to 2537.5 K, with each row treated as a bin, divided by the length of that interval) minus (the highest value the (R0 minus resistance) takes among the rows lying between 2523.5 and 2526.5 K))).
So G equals 2.4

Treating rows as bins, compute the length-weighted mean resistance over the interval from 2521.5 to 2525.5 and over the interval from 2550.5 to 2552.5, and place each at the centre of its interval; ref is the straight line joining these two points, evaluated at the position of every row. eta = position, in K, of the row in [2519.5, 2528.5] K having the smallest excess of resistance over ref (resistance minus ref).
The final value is 2520.0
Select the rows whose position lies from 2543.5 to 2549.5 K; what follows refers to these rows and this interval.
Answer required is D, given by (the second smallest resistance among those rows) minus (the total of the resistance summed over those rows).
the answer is -9.9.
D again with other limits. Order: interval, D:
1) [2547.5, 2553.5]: -10.1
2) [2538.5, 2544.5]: -9.9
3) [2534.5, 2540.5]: -10.2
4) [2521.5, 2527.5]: -10.3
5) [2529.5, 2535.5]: -10.2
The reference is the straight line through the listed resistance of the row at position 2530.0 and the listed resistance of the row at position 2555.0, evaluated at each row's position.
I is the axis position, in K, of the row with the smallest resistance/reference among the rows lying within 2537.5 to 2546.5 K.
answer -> 2541.0 K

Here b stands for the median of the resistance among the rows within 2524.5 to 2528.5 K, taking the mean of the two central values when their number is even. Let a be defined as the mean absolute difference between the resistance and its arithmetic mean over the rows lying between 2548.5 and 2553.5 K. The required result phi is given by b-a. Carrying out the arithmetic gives 1.97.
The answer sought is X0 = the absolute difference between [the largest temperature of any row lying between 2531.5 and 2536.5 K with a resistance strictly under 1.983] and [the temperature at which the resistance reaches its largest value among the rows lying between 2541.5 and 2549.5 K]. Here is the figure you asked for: 16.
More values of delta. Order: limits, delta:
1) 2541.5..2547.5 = 2542.0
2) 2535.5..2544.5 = 2536.0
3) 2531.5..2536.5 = 2534.0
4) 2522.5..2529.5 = 2523.0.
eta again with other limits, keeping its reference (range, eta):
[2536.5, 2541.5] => 2541.0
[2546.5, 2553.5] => 2547.0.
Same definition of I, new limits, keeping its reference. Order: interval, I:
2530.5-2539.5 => 2538.0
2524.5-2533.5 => 2529.0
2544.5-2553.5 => 2547.0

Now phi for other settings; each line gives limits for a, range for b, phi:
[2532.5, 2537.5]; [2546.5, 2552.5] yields 1.92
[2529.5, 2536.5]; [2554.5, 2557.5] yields 1.89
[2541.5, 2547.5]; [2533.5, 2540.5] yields 2.01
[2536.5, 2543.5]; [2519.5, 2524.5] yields 1.98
